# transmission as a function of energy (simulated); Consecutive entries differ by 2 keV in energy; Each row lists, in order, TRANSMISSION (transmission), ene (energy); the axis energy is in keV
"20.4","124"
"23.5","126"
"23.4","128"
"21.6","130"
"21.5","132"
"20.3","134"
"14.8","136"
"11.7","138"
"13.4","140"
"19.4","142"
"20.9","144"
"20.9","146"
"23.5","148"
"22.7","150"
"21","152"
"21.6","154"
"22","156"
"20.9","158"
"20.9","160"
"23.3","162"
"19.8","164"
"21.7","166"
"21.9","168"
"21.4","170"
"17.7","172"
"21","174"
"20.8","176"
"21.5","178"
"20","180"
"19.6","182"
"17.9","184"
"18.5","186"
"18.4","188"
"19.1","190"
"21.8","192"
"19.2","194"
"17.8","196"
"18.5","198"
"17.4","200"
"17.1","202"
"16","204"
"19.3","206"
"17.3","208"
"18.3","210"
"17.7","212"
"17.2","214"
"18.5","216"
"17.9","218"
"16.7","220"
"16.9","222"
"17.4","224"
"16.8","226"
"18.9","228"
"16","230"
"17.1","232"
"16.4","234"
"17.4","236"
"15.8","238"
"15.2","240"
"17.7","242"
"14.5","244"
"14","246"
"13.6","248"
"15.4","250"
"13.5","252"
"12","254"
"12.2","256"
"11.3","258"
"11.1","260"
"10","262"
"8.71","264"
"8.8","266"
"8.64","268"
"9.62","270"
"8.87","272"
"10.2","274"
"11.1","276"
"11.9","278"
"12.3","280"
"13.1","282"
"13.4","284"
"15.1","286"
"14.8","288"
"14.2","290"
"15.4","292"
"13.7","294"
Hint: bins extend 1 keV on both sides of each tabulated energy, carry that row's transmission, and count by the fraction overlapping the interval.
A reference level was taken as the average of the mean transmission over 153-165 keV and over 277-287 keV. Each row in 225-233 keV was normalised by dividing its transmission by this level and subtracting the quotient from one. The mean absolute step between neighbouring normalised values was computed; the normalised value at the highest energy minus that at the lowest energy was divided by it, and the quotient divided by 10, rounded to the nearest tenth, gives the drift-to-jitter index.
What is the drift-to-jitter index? 0.0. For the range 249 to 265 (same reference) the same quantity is 0.7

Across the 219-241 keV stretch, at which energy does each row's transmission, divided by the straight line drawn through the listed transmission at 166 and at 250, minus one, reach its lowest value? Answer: 240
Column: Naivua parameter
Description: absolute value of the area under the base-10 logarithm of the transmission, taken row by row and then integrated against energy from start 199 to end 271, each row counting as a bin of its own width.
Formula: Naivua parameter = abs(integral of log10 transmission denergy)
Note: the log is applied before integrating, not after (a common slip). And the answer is 84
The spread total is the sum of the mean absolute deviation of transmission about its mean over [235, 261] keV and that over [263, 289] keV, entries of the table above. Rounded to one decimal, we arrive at 3.7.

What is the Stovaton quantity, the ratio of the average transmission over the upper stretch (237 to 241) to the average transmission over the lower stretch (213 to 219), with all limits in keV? 0.87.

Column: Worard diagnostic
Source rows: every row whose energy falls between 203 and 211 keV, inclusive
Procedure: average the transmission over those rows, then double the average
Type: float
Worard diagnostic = 35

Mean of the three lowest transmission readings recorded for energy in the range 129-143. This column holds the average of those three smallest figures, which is 13.3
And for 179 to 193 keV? 18.3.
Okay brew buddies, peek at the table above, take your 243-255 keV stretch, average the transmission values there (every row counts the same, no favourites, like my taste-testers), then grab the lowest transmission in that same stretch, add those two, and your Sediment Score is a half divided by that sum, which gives 0.019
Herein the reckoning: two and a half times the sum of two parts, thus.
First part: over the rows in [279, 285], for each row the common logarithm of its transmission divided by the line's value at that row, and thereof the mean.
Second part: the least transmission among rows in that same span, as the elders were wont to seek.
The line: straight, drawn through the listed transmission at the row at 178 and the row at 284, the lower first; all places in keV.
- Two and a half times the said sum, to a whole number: 31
